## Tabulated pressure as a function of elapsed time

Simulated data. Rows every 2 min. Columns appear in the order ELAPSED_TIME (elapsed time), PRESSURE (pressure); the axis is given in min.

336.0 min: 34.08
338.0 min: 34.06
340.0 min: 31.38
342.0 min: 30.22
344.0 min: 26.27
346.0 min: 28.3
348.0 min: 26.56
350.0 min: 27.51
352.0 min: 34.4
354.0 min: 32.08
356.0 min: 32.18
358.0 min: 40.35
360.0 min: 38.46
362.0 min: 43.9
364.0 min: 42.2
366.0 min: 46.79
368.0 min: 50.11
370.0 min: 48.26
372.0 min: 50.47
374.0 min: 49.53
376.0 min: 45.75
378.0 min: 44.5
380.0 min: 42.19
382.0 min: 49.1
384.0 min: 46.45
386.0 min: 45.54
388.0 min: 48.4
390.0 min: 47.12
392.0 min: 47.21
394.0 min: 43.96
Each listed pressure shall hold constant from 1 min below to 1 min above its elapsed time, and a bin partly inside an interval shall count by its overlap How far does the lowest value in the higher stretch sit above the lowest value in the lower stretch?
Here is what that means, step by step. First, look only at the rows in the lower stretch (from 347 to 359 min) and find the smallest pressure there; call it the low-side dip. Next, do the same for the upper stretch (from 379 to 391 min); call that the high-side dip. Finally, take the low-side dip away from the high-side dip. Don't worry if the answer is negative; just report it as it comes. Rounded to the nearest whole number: 16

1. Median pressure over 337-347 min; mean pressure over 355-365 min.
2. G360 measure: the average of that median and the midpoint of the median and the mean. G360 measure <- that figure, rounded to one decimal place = 32.5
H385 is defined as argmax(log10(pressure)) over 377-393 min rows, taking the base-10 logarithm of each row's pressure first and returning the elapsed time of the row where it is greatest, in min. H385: 382.0 min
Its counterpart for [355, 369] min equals 368.0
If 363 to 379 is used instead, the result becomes 372.0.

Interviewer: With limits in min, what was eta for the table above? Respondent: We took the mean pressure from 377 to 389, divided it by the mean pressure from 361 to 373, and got 1.0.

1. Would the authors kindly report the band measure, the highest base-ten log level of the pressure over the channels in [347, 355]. 1.54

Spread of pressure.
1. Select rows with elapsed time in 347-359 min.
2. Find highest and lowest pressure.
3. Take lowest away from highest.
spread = 14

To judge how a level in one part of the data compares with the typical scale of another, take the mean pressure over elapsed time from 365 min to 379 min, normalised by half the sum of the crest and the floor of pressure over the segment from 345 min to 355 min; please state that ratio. 1.57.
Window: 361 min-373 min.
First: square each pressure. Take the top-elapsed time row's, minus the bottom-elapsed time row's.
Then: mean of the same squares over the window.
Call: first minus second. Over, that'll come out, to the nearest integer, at -1594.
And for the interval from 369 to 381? -2746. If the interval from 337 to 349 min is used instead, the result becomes -1330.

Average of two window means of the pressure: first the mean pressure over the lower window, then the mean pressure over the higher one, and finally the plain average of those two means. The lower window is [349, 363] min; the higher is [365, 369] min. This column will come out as 42.0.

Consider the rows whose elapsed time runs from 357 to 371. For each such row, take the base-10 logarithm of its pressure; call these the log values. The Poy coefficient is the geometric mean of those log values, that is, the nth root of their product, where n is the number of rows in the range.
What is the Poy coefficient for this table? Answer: 1.64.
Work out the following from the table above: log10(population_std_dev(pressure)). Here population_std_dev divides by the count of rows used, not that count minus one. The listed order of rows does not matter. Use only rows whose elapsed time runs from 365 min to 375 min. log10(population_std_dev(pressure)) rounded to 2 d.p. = 0.13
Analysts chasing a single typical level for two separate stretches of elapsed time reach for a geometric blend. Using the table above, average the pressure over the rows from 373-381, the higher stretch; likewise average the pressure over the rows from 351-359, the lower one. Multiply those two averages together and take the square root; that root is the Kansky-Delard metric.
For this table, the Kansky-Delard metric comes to 40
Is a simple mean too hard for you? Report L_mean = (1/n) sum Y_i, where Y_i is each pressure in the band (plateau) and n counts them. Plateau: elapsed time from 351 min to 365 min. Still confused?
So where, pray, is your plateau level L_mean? 38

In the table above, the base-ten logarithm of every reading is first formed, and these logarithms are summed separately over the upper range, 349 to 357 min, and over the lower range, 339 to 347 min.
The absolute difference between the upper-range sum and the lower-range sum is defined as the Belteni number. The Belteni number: 0.14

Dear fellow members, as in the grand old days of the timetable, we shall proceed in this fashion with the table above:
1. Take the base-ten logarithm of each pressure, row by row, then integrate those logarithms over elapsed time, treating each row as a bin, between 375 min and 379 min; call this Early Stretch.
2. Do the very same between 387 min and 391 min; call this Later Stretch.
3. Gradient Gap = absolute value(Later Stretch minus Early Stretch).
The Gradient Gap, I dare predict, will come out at 0.1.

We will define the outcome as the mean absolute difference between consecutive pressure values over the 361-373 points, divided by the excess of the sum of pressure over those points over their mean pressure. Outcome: 0.012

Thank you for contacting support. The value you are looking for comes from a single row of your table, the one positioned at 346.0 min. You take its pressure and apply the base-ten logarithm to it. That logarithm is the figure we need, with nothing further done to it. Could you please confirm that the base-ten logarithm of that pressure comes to 1.45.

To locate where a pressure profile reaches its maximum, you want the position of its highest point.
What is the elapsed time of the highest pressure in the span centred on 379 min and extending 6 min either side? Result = 374.0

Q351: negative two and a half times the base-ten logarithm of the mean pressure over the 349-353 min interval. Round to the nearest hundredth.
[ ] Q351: -3.73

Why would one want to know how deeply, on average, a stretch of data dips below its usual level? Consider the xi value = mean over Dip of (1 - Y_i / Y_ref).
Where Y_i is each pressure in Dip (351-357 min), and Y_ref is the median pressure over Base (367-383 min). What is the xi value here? 0.32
